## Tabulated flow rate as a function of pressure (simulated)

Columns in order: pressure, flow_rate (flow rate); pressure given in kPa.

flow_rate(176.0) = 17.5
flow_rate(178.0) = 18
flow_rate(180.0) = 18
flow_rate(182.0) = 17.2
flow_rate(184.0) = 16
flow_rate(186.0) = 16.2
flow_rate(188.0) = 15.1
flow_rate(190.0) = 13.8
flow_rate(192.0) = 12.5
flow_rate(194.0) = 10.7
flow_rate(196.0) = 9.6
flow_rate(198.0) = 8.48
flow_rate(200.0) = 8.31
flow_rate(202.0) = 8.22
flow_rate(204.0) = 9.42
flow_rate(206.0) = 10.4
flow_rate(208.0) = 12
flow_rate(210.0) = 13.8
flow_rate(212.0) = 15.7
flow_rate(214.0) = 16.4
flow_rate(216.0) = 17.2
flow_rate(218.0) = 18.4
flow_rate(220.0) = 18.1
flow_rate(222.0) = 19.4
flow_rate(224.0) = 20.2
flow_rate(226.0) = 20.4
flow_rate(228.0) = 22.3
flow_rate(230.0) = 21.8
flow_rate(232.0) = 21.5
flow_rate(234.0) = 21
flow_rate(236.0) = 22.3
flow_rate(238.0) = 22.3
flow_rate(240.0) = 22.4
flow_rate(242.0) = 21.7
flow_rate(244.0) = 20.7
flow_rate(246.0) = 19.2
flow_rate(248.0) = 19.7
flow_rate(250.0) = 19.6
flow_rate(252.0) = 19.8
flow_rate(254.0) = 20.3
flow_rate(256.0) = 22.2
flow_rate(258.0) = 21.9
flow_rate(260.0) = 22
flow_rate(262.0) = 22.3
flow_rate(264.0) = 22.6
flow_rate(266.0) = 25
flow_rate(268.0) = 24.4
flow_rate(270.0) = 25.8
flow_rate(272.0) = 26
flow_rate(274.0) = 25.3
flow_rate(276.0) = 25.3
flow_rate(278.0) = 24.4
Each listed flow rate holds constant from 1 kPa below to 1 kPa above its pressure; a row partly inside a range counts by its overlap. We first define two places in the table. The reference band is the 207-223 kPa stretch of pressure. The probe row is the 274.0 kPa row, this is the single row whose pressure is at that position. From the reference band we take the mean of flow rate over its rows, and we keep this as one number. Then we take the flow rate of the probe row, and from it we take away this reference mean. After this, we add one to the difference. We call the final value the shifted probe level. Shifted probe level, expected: 10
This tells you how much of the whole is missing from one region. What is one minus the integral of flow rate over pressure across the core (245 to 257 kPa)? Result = -241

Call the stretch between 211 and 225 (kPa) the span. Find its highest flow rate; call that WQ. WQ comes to 20.2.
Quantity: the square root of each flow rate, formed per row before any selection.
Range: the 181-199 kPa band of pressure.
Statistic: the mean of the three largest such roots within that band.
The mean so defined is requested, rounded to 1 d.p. 4.1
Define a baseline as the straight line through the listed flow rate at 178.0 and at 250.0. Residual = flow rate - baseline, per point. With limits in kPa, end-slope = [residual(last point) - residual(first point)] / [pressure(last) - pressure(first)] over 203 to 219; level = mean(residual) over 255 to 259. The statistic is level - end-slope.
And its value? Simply 1.7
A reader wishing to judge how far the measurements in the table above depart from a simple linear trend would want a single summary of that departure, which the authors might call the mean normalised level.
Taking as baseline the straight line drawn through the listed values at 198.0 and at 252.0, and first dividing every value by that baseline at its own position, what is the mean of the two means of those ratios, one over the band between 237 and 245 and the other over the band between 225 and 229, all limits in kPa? 1.36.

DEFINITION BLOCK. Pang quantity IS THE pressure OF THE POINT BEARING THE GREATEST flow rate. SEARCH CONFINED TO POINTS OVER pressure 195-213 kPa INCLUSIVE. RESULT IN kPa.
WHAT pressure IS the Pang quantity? 212.0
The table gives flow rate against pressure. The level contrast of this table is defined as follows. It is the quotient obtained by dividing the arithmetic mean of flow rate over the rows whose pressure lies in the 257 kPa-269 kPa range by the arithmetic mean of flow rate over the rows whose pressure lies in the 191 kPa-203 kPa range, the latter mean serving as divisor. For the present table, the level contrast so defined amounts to 2.39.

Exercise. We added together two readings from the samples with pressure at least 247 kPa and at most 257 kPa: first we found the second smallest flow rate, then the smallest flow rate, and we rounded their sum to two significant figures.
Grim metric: 39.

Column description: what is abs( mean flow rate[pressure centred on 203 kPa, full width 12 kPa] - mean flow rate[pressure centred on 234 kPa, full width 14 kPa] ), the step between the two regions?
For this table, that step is 12.5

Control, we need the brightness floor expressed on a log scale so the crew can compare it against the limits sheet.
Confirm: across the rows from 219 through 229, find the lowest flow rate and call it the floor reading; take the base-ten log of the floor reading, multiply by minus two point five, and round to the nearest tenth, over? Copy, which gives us -3.1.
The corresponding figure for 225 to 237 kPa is -3.3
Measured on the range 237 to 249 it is -3.2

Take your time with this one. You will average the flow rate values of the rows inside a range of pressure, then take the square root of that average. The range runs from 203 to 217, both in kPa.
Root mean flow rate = 3.68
